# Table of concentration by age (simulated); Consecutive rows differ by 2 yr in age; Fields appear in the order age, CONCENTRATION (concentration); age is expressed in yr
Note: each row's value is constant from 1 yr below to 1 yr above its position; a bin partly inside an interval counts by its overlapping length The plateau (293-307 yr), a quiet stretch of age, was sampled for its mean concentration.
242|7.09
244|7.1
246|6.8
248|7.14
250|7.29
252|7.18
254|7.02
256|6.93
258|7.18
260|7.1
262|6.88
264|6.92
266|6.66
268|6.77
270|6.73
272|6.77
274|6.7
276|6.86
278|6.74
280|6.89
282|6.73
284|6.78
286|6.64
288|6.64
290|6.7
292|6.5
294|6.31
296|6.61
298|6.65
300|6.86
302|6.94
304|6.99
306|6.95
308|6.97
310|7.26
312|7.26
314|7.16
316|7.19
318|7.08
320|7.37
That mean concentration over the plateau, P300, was 6.76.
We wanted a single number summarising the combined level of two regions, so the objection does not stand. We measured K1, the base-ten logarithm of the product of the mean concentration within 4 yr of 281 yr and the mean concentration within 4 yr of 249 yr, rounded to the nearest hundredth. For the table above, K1 1.68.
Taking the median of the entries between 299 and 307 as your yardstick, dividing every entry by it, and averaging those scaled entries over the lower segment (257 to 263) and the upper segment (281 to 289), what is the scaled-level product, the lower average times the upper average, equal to 0.979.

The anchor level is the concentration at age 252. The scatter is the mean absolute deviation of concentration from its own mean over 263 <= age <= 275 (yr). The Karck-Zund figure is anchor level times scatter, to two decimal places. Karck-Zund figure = 0.44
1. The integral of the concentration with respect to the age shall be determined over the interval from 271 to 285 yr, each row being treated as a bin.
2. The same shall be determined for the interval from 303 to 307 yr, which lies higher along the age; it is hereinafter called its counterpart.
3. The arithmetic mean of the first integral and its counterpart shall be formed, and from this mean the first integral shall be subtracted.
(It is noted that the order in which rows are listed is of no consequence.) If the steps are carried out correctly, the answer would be -34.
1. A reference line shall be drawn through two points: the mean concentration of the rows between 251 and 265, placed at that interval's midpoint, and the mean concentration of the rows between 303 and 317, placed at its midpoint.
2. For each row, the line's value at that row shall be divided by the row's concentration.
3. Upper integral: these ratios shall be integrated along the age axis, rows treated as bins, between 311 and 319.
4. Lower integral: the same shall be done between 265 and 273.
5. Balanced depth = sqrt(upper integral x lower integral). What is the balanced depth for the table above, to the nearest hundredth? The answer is 8.15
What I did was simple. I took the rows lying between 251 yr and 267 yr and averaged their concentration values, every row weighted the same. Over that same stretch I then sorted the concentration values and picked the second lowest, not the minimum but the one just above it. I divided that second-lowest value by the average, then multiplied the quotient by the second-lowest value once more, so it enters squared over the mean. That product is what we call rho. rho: 6.78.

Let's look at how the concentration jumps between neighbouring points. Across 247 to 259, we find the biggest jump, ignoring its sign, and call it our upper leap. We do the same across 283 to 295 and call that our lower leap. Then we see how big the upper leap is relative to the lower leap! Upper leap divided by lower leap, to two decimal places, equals 1.25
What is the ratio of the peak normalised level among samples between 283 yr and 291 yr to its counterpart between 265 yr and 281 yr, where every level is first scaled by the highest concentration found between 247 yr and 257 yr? 0.98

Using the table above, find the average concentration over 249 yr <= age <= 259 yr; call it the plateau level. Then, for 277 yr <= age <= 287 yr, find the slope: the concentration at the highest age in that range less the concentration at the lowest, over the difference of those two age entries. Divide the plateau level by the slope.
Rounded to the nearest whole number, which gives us -570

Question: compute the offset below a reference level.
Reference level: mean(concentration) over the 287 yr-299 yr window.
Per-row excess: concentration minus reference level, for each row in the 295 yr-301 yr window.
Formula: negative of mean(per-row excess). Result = -0.14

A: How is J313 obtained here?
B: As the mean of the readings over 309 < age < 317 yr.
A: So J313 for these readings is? 7.2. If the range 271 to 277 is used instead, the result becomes 6.8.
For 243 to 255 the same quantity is 7.1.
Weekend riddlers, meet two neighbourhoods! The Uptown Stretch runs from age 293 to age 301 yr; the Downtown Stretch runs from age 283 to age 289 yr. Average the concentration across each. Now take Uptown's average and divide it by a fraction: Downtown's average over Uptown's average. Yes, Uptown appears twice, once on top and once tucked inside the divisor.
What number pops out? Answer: 6.5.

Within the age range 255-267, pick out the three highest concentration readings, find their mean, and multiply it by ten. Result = 71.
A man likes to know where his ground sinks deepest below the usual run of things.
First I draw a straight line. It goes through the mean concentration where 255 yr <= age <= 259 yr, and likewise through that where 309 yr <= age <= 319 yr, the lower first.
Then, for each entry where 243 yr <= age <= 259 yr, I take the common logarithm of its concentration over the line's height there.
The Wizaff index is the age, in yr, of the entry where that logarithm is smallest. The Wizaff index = 246 yr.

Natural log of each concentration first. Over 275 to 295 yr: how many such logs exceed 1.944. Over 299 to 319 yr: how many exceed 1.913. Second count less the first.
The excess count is 10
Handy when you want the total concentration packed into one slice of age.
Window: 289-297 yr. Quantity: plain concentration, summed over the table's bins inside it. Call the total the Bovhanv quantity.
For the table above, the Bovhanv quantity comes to 26.1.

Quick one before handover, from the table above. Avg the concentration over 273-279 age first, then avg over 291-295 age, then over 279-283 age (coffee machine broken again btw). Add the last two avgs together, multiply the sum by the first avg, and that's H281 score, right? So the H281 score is 89.4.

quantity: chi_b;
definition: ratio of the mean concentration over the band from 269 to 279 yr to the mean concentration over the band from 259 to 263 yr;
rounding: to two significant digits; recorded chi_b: 0.97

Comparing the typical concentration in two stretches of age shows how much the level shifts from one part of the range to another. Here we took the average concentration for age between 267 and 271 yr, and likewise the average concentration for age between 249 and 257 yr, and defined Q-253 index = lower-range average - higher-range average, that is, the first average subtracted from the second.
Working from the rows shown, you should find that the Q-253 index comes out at 0.4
